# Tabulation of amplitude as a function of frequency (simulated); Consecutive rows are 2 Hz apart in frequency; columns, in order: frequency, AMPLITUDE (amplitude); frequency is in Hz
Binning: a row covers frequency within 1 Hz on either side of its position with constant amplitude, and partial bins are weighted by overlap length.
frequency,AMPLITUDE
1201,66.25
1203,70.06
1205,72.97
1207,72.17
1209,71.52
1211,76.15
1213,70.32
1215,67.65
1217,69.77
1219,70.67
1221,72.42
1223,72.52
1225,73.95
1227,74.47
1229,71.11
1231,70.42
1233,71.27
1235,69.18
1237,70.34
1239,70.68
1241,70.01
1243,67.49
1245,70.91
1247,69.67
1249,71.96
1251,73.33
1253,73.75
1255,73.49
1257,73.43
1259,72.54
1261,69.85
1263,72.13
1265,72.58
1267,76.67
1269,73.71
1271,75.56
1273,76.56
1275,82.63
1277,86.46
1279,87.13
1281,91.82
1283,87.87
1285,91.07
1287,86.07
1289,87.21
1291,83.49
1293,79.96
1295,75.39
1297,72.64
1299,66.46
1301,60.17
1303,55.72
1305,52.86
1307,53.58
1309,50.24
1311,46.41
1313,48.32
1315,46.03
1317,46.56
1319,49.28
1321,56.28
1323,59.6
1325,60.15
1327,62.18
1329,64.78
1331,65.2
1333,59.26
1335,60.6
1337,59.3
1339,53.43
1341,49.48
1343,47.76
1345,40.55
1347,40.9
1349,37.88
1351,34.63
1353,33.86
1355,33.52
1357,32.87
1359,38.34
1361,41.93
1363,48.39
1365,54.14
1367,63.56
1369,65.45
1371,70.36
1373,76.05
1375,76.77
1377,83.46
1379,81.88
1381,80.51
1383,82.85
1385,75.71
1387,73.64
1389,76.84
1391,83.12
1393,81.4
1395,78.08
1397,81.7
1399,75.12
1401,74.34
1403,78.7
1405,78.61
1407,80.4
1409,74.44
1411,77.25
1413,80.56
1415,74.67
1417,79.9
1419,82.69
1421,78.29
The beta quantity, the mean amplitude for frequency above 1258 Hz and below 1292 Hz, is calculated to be 81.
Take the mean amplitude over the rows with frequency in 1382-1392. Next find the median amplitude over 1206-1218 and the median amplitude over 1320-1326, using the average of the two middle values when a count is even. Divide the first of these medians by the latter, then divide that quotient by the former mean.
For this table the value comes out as 0.0152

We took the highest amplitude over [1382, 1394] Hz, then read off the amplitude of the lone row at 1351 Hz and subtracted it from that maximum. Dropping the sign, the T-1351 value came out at 48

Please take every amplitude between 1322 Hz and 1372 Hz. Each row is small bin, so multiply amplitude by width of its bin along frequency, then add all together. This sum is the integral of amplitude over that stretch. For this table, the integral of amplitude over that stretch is 2556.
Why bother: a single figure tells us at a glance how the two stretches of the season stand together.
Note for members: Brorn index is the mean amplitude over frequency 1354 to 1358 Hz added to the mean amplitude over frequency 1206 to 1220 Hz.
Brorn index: 104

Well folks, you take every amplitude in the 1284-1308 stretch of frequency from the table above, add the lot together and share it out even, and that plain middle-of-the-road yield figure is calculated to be 72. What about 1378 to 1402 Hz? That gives 79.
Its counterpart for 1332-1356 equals 46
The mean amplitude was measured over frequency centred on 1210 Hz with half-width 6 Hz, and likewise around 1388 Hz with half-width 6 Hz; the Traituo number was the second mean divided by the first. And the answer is 1.099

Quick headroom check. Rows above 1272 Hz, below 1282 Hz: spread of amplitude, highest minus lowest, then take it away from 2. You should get -13.3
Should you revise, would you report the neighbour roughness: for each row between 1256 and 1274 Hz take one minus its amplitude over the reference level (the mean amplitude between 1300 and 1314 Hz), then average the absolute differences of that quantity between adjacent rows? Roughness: 0.039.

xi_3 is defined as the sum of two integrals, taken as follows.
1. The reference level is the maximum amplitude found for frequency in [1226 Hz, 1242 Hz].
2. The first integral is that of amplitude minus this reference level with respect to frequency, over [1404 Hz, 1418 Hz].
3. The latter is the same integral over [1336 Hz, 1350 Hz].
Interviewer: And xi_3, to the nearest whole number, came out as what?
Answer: -335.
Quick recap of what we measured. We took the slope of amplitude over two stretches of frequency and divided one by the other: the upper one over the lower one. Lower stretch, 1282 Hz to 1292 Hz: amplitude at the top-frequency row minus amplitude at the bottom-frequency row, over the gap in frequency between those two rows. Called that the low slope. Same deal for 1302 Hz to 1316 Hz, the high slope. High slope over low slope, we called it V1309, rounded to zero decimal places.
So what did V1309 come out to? 1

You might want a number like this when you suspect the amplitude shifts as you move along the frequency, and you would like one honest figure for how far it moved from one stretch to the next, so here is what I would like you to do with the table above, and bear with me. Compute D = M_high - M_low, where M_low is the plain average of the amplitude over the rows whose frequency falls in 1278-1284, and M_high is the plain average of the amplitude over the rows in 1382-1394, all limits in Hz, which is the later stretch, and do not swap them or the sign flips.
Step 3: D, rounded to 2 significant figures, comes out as -10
